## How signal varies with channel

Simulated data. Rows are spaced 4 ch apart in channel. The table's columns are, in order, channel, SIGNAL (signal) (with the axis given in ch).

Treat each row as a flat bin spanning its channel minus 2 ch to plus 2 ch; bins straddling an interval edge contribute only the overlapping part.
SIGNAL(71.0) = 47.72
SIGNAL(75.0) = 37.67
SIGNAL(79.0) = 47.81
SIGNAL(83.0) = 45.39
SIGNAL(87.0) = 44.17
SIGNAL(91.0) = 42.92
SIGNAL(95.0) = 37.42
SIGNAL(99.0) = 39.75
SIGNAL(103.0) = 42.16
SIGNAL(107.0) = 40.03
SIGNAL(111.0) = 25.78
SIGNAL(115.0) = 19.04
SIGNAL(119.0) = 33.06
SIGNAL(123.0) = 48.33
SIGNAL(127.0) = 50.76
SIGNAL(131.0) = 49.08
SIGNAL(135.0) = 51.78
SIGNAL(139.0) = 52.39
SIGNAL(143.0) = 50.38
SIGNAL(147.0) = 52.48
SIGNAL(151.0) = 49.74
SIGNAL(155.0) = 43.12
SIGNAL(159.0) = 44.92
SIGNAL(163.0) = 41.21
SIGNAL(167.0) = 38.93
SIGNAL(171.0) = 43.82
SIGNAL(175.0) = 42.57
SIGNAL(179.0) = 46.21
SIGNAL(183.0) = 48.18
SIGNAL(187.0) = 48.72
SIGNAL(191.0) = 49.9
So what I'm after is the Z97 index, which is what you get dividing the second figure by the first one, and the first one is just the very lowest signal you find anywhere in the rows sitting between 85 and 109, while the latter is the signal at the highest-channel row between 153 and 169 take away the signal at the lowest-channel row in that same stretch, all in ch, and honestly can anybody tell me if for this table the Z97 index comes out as -0.11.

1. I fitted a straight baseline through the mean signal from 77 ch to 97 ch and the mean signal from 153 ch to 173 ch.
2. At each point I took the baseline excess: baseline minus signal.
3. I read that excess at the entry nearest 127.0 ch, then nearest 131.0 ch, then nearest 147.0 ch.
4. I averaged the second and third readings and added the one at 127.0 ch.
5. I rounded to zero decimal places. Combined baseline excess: -16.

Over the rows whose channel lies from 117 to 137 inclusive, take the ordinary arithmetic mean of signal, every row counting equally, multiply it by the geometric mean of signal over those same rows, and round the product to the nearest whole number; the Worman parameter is 2144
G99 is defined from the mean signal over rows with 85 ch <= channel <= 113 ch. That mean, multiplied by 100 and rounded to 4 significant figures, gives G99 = 3889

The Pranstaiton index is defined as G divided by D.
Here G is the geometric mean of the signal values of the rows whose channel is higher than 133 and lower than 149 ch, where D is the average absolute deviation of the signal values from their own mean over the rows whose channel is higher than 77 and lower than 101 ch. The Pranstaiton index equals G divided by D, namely 18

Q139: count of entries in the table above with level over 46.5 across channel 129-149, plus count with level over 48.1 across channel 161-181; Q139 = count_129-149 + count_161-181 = 5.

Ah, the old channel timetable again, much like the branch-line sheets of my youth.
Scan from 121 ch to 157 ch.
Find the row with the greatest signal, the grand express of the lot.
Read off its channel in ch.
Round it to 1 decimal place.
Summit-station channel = 147.0 ch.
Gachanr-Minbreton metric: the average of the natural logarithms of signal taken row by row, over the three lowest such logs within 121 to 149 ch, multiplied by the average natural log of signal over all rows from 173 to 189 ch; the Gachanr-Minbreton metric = 15.0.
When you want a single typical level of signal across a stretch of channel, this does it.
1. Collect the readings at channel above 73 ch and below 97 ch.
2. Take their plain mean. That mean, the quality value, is 43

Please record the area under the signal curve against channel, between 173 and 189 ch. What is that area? 743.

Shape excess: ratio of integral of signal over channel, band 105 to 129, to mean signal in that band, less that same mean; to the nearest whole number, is -12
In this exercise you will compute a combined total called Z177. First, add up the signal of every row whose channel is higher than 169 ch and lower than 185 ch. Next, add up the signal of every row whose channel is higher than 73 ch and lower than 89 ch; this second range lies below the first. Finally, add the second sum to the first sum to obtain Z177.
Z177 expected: 356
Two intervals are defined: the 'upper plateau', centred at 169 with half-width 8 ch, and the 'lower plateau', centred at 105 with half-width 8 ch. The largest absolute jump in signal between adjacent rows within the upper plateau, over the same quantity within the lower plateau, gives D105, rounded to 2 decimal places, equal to 0.34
